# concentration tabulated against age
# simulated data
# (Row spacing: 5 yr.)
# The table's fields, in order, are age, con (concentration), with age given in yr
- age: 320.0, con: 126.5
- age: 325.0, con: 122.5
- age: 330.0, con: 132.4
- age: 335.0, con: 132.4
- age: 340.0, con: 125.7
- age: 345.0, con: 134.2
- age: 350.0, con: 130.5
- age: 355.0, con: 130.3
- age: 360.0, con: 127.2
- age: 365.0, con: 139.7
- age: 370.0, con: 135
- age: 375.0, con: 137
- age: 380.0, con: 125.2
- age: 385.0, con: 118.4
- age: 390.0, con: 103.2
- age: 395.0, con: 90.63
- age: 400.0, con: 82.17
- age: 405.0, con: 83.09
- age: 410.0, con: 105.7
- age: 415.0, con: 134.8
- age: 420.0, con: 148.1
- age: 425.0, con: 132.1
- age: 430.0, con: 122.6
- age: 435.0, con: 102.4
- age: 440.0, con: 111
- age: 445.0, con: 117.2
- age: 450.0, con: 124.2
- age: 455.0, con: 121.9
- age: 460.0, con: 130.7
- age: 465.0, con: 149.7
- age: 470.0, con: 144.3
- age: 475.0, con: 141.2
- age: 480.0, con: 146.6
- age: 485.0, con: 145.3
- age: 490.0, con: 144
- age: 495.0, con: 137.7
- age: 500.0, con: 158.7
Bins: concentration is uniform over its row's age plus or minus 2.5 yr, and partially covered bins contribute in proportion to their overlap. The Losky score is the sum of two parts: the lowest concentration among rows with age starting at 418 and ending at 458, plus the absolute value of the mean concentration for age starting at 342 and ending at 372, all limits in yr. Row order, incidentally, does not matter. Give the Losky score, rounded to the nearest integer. 235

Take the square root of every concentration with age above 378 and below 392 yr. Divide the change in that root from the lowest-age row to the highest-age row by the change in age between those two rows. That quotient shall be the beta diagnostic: -0.103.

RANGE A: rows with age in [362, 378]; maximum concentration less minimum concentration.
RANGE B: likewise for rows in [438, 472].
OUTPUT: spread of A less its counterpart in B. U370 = -34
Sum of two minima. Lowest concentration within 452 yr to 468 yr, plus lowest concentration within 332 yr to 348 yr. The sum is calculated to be 248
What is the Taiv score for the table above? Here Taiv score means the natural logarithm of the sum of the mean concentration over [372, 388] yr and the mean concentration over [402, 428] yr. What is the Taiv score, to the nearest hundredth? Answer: 5.51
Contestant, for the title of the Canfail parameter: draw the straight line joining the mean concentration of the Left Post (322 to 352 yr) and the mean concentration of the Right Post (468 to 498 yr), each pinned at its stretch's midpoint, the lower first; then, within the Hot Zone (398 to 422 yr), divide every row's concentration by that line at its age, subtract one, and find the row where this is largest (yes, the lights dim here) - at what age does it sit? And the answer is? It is 420.0 yr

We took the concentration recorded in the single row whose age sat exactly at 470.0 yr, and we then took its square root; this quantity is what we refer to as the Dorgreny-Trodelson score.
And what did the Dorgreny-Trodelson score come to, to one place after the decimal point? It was 12.0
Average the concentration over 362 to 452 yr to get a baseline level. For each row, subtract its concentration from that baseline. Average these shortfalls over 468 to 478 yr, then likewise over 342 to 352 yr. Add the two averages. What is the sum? -40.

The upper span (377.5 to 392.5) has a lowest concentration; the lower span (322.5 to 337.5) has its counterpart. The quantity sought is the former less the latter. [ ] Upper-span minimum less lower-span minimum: -19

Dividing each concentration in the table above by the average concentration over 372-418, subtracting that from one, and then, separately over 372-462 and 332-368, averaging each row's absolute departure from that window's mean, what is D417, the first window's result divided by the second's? 4.4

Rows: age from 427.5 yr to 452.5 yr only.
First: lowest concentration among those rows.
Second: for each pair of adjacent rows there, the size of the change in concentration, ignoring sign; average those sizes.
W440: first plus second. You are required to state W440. 113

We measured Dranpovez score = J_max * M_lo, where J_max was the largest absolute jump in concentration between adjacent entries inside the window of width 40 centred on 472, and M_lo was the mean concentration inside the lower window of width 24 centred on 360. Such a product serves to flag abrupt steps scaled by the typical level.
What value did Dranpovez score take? 2518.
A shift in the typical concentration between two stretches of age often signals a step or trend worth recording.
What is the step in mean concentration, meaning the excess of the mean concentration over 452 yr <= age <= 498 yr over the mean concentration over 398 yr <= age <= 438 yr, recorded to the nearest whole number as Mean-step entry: 26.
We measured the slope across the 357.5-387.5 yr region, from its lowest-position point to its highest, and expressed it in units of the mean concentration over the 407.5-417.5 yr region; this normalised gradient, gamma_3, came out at -0.003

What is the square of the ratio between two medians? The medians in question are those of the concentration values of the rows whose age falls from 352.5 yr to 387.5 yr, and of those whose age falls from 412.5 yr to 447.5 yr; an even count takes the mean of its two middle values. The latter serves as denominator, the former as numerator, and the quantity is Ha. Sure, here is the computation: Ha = 1.1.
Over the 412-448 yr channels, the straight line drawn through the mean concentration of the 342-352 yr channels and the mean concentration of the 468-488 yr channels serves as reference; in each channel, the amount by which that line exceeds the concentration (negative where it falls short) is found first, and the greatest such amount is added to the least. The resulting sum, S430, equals 29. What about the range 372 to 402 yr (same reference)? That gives 53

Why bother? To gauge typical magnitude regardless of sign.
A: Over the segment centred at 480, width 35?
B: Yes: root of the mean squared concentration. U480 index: 144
